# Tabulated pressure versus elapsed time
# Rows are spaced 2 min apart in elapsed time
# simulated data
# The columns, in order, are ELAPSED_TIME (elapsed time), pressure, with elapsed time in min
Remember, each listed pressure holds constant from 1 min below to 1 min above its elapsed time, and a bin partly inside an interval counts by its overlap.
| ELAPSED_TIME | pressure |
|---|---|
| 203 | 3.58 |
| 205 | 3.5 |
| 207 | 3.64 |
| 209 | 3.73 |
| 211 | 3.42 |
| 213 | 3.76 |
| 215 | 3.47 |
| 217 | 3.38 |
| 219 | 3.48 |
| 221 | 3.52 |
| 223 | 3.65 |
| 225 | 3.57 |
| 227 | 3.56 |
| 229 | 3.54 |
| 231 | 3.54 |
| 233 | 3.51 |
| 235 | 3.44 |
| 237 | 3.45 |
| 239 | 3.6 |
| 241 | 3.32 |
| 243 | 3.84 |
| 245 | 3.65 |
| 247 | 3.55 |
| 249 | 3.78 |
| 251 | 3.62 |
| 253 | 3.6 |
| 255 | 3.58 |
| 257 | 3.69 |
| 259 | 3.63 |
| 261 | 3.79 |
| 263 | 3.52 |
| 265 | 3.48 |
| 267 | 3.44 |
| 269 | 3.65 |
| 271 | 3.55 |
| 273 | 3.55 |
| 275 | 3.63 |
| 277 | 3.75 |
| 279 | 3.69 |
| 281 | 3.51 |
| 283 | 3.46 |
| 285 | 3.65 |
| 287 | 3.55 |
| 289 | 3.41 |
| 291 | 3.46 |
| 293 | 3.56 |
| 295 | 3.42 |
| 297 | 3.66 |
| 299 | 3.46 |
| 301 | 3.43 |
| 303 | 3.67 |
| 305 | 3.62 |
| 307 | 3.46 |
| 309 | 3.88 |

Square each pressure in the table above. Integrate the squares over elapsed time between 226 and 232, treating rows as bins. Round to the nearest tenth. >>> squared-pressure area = 75.5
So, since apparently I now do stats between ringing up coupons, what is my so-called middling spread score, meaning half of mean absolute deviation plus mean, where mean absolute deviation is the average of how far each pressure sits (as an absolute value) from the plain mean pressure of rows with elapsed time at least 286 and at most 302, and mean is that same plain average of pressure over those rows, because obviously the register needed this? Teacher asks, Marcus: 1.78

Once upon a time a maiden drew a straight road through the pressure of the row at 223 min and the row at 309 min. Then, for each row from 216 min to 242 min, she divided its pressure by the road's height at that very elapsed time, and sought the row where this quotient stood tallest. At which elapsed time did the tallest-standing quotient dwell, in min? 223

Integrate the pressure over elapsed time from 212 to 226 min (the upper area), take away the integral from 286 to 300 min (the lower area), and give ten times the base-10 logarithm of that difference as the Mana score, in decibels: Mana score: -2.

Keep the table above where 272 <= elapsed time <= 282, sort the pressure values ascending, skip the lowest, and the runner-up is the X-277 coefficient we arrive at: 3.55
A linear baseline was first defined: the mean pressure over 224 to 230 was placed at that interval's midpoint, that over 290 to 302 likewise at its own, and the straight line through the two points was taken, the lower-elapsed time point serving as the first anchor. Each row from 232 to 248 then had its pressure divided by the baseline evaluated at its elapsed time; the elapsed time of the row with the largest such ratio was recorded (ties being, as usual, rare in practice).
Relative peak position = 243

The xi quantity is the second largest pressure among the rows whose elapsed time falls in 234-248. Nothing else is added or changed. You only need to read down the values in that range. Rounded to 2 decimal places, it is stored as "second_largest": 3.65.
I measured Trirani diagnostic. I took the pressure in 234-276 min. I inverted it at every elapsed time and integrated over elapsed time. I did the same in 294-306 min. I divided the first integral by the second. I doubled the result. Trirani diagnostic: 6.9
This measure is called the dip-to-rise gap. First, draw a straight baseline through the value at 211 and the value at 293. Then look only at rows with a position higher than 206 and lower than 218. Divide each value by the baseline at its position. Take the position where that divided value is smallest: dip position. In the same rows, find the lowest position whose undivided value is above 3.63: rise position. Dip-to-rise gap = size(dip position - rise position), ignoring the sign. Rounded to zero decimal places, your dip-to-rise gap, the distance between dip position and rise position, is 10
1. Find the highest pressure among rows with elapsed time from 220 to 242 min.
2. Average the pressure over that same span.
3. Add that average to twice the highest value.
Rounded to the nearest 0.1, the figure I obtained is 10.8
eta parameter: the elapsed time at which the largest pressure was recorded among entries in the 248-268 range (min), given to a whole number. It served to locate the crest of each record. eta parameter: 261 min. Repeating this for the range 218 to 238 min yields 223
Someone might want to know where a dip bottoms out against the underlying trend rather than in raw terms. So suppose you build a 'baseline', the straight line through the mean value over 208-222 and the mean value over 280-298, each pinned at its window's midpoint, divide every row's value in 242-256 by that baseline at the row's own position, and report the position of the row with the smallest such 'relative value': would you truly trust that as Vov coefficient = 247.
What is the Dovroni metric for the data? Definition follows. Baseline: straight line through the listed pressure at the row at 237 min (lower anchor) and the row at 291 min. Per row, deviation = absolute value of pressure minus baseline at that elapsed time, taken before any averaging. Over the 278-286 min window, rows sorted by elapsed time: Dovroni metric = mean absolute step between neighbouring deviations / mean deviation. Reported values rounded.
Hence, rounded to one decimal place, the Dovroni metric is 1.2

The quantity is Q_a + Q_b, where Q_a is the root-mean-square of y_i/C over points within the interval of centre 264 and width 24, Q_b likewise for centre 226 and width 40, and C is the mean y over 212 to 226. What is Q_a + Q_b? 2.02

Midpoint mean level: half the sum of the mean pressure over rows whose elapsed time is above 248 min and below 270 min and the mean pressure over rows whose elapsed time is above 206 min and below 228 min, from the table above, 3.59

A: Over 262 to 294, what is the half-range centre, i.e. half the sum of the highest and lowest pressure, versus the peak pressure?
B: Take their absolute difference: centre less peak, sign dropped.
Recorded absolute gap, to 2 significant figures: 0.17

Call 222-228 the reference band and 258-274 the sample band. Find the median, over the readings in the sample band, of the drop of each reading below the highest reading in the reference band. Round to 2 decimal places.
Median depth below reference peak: 0.10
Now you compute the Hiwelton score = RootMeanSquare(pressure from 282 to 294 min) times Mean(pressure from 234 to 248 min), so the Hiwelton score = 12.5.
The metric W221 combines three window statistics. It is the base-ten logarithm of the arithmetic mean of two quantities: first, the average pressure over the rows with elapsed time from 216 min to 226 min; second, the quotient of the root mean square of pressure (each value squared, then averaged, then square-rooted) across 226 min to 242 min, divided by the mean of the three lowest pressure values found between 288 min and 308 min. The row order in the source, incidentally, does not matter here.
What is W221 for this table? 0.356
